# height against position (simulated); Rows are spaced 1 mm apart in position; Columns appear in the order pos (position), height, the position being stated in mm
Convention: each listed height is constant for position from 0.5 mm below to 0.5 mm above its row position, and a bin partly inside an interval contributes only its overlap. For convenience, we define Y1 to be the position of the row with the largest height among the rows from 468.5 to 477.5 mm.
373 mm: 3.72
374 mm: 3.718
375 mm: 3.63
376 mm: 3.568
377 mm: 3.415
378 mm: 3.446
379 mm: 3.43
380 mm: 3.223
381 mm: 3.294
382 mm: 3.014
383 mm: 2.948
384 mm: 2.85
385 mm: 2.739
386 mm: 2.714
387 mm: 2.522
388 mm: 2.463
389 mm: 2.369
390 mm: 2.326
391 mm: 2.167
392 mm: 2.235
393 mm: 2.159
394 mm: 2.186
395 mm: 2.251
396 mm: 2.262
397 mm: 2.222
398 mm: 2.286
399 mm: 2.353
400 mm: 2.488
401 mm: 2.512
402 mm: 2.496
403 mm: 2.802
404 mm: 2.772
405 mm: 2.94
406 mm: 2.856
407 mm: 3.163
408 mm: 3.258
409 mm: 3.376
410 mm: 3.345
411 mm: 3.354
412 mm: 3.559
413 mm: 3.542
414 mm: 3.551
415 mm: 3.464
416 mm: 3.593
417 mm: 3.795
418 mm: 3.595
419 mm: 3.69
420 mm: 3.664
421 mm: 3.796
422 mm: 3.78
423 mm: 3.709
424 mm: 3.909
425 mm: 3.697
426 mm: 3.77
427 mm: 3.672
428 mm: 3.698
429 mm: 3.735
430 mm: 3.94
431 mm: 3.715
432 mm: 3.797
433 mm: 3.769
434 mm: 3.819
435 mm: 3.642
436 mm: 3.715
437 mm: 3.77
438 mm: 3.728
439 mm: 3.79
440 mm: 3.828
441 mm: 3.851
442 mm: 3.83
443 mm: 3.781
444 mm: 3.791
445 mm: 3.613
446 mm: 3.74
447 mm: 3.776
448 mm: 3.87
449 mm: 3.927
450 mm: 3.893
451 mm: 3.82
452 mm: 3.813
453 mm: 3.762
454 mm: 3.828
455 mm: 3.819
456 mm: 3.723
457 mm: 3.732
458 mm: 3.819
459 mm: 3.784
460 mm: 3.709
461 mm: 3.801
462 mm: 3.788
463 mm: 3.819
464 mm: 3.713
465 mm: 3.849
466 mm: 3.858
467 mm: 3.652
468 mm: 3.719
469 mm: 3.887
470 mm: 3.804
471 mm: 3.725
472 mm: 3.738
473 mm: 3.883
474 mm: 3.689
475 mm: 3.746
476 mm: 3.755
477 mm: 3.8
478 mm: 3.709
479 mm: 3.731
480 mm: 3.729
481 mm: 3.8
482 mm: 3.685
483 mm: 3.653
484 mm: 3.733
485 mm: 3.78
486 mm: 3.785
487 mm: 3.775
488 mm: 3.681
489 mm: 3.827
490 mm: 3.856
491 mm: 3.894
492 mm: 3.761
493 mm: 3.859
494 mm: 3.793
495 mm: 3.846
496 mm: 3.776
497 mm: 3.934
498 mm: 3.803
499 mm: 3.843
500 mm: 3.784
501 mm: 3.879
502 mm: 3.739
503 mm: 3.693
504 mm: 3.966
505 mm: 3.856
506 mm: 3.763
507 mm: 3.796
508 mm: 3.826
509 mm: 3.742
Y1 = 469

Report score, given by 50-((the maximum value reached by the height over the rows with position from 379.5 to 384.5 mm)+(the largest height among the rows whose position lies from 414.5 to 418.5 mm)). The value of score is 42.9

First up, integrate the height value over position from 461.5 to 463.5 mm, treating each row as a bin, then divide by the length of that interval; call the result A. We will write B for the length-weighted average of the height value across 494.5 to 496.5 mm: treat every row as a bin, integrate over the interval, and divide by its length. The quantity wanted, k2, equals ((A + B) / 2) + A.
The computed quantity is 7.6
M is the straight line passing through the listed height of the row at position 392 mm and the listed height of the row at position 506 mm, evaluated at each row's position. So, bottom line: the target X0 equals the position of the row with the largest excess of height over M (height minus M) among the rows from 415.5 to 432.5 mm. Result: 424 mm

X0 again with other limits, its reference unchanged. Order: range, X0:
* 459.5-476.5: 461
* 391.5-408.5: 408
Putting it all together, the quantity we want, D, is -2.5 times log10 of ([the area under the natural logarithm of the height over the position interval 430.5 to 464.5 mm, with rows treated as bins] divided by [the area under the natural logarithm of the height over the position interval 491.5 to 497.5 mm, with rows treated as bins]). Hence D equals -1.9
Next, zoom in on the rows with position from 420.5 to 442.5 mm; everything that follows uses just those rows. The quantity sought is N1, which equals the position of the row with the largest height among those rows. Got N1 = 430 mm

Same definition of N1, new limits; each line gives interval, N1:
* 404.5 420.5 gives 417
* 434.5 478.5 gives 449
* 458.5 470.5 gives 469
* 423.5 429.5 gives 424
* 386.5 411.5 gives 409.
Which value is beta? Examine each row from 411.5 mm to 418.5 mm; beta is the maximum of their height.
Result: 3.795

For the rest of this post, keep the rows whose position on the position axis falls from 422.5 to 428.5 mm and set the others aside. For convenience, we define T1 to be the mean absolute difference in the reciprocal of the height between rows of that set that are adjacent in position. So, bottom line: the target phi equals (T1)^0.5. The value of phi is 0.092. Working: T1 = 0.0085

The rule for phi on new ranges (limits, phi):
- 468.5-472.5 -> 0.064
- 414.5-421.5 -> 0.099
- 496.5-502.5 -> 0.080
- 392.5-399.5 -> 0.095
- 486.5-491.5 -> 0.074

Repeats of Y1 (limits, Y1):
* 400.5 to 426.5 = 424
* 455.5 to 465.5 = 465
